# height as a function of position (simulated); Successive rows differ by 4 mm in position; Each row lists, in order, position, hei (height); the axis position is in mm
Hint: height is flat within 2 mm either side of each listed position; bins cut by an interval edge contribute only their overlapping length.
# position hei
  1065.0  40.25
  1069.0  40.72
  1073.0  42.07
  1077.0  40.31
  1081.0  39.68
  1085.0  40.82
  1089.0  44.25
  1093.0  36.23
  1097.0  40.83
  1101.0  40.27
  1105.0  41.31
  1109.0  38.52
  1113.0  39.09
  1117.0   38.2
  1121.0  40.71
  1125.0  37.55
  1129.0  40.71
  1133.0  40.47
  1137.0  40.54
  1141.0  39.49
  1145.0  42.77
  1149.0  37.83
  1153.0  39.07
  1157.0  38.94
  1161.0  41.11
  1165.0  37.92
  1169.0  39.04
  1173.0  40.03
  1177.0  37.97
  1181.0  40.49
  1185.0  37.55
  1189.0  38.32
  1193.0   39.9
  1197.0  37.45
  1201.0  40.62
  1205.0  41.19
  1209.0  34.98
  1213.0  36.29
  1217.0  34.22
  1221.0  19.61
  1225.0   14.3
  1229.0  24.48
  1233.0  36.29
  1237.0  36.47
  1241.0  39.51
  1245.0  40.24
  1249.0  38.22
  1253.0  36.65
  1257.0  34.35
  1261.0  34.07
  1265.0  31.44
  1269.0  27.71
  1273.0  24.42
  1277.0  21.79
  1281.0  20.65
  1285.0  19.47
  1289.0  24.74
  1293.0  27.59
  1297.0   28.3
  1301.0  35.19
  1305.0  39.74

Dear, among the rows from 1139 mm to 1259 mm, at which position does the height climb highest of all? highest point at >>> 1145.0 mm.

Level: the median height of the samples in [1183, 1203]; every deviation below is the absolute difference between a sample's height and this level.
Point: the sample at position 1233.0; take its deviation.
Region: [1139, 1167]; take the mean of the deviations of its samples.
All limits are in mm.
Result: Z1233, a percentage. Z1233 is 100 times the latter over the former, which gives 75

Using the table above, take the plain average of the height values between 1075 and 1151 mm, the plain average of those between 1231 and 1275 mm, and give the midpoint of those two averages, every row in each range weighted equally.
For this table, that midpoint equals 37.2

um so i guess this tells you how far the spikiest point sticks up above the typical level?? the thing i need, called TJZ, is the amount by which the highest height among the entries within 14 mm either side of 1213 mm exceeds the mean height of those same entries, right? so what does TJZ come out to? 10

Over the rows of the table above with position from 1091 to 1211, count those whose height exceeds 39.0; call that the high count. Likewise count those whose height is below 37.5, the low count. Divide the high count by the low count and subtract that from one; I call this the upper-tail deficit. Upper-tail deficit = -5.0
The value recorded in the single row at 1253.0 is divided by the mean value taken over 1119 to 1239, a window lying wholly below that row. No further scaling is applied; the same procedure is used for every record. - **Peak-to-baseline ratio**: 0.99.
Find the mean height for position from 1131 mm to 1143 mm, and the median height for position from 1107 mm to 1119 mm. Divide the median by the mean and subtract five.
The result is -4.0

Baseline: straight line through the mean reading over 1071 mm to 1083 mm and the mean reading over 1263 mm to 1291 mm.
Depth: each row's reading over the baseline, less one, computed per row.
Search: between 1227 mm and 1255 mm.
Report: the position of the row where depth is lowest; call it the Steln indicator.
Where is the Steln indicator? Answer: 1229.0 mm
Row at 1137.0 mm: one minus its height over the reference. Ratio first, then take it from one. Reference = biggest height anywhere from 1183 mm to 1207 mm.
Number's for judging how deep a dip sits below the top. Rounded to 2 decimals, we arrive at 0.02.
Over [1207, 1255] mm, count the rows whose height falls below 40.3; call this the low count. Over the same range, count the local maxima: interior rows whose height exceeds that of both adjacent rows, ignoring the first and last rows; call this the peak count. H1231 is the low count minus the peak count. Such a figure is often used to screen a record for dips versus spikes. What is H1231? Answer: 10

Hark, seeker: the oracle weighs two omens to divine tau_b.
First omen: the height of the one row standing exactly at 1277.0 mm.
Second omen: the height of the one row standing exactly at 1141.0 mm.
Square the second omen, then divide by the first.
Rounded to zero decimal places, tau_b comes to 72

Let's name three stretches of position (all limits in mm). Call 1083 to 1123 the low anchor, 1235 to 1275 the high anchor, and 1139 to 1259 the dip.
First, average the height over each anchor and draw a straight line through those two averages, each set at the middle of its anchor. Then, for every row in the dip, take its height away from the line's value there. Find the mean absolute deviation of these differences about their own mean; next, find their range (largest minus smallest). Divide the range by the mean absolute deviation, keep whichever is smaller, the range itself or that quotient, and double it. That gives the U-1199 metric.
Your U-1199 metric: 16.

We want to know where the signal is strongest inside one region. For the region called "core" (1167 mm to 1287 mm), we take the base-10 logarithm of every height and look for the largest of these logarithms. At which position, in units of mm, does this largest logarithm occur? 1205.0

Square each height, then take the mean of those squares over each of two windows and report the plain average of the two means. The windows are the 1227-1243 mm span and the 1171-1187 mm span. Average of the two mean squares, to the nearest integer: 1363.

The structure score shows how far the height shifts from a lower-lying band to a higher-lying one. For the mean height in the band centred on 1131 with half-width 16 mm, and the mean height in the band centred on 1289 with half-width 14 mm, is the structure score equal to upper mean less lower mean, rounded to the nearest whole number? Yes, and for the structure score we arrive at -15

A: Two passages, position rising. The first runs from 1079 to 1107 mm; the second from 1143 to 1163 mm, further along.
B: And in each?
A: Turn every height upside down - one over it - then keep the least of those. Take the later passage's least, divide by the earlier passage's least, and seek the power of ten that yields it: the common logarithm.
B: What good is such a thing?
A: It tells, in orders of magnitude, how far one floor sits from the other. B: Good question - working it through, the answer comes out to 0.015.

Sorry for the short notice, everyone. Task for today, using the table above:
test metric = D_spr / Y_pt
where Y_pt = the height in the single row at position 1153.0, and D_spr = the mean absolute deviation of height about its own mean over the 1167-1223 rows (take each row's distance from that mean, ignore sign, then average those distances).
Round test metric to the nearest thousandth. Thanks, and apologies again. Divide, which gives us 0.083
